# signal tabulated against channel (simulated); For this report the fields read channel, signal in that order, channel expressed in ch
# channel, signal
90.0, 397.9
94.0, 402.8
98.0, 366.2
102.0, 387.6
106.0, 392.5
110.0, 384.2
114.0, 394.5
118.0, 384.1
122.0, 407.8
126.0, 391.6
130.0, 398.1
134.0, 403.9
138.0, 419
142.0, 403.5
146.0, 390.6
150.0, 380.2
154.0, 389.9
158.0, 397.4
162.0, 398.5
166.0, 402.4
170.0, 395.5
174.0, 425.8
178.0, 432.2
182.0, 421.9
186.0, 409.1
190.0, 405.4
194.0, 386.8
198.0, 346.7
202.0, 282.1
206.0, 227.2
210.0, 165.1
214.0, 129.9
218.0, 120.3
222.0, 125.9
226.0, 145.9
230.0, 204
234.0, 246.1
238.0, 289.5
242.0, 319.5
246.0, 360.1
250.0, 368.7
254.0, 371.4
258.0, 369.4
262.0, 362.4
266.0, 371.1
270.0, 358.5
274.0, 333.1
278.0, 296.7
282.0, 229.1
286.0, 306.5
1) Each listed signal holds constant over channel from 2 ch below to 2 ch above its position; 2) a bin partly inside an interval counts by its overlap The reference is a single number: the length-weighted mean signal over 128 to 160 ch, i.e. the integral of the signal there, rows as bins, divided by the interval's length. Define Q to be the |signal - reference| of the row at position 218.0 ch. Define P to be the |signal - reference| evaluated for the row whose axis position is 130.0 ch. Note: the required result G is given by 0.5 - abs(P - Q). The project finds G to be -277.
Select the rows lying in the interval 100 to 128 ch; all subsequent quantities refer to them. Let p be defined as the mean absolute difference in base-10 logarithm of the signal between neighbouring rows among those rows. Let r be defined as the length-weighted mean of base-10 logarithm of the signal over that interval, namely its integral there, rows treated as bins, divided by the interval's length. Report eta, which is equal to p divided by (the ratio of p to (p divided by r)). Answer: 0.0052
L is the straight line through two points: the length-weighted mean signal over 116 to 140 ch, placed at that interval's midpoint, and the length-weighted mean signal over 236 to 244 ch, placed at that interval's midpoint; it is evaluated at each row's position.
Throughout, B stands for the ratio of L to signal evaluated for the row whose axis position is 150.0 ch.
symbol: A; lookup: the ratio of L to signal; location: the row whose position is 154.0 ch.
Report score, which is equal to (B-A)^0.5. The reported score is 0.18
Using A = 0.97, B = 1.00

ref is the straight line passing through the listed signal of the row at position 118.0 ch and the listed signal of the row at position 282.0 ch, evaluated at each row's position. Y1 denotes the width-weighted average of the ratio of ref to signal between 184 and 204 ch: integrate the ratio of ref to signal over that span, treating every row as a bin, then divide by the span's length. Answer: 0.87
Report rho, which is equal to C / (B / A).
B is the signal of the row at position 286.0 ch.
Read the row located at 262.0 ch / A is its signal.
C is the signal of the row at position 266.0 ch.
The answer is 439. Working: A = 362.4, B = 306.5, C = 371.1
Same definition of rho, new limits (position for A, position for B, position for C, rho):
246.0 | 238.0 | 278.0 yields 369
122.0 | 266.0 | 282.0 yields 252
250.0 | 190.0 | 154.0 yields 355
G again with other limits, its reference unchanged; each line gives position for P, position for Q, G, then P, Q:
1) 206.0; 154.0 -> -162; 171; 8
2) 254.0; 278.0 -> -74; 26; 101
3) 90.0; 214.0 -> -267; 0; 268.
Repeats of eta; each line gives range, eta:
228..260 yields 0.0151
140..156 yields 0.0047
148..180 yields 0.0039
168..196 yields 0.0055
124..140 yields 0.0038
